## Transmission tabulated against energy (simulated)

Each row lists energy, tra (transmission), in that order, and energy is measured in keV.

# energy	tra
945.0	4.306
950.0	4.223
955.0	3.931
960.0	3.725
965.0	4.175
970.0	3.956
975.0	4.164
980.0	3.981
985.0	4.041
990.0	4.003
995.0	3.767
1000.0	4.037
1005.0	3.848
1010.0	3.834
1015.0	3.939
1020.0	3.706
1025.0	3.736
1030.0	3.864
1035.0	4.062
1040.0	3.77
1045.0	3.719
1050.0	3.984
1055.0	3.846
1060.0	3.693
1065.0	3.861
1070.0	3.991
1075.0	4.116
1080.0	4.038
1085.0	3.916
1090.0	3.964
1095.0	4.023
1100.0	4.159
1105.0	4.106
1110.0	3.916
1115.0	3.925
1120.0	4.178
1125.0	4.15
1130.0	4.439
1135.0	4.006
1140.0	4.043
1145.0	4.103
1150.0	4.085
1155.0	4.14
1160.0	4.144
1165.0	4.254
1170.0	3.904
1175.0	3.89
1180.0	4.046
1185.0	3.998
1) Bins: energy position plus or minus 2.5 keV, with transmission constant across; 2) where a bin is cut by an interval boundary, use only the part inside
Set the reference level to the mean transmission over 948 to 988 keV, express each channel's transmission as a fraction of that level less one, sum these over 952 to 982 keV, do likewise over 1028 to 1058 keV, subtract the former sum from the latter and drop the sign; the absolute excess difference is 0.17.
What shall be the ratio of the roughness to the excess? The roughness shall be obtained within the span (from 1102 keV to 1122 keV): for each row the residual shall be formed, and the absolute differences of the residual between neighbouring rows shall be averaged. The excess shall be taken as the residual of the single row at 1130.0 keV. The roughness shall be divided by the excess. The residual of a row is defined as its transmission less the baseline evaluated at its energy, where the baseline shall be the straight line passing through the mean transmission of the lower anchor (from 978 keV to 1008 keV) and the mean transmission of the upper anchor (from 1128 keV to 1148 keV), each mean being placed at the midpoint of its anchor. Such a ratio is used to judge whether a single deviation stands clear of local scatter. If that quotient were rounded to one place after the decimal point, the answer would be 0.5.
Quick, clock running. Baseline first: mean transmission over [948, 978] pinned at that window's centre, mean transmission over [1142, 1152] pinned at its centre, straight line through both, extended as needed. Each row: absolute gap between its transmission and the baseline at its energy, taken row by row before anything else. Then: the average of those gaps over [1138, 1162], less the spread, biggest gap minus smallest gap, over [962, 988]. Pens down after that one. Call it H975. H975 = -0.110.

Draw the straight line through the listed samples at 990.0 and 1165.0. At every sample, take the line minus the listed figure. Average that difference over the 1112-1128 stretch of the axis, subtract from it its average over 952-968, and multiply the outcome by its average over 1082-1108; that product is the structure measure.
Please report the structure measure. 0.011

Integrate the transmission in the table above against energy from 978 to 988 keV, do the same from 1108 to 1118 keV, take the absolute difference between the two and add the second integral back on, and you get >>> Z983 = 40.1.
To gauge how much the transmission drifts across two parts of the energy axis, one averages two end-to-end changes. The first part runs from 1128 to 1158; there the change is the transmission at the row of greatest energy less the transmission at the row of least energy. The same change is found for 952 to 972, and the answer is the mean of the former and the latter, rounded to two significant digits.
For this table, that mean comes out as -0.14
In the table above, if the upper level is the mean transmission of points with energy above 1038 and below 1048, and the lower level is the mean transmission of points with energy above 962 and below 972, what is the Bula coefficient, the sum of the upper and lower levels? 7.81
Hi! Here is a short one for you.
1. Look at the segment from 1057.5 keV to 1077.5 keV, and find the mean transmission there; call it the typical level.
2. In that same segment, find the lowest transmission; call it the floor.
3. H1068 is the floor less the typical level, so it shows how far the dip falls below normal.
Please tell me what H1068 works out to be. -0.22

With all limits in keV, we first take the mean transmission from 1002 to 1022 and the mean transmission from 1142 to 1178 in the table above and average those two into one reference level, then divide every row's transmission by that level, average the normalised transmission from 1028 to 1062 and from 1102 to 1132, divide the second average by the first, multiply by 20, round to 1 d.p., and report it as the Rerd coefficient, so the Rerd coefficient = 21.4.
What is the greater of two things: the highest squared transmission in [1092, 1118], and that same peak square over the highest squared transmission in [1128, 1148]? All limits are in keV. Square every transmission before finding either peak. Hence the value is 17.3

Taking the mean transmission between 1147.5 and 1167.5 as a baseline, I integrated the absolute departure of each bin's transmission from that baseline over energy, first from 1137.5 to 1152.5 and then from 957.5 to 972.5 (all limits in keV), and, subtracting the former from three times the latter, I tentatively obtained 8.6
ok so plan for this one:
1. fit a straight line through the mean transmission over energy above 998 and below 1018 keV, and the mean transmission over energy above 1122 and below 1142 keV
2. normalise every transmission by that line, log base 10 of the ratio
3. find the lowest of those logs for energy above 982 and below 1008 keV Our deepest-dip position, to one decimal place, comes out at 995.0 keV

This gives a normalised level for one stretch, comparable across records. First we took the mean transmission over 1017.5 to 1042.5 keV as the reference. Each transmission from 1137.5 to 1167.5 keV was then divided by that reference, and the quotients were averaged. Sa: 1.08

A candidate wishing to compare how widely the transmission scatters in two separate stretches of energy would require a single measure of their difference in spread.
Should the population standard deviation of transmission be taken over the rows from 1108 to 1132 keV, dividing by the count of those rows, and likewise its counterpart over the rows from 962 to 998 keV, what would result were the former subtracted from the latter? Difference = -0.065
